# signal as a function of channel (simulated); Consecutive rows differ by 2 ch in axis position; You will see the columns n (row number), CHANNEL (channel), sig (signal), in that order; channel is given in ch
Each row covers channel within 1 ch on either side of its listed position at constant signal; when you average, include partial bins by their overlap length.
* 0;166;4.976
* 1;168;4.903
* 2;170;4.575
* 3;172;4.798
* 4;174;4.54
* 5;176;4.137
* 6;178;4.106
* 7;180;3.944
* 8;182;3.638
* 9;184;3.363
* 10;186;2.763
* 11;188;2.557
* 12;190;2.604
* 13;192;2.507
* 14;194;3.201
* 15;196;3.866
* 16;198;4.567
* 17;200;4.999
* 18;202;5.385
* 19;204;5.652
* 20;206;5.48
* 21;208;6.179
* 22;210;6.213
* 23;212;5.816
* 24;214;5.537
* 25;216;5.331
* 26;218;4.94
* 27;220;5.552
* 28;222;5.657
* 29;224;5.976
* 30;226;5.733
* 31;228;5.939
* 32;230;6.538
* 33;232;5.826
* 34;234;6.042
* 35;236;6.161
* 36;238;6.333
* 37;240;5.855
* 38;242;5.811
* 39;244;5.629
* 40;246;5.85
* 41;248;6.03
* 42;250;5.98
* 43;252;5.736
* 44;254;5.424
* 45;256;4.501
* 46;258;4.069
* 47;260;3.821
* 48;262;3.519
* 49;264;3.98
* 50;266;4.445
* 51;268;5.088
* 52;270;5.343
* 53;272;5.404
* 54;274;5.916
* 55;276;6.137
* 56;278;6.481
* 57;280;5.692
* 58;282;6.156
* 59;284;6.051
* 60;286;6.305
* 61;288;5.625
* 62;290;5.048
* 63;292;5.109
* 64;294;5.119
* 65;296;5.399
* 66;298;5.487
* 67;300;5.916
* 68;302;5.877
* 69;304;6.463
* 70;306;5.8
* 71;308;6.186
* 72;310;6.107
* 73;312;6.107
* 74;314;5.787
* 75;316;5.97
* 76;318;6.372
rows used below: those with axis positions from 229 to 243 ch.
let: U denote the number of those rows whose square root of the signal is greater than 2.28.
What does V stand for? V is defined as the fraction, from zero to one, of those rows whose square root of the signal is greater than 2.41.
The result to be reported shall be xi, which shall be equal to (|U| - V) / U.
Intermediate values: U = 7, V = 1.0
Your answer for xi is 0.857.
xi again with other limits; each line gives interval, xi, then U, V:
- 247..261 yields 0.929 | 4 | 0.3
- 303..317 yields 0.898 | 7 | 0.7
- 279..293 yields 0.914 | 5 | 0.4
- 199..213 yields 0.929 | 6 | 0.4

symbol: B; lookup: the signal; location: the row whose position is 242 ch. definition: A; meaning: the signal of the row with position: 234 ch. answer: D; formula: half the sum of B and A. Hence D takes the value 5.9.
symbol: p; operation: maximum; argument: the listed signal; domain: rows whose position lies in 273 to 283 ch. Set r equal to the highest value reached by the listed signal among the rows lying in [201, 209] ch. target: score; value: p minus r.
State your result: 0.3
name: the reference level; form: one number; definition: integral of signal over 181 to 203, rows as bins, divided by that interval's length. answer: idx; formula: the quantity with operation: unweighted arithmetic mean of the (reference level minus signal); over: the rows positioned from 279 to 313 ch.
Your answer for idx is -2.2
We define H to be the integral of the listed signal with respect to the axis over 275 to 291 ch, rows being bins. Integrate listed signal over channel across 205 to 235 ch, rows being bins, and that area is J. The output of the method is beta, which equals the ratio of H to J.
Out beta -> 0.5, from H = 95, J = 174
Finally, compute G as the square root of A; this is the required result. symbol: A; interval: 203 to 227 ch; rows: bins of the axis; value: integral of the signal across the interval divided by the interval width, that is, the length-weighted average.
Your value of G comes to 2.38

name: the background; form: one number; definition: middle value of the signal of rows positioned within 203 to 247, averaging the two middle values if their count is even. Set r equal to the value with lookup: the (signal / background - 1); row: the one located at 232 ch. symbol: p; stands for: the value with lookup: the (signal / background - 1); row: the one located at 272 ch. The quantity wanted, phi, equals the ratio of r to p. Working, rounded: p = -0.07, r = 0.00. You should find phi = -0.01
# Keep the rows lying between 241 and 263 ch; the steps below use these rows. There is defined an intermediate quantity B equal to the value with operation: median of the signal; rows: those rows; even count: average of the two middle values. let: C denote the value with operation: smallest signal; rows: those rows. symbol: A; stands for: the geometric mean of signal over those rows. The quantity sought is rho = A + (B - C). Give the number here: 7.1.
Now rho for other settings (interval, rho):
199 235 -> 6.5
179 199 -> 4.0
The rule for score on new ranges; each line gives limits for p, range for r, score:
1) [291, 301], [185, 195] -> 2.7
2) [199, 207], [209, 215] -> -0.6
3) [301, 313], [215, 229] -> 0.5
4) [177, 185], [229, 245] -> -2.4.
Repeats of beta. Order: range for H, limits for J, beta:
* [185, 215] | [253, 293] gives 0.6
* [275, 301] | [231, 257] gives 1.0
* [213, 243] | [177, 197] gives 2.7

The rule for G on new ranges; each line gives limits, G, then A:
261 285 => 2.31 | 5.4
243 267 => 2.22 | 4.9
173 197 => 1.85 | 3.4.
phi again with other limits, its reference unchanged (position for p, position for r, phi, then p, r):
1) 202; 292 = 1.63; -0.07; -0.12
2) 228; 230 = 6.08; 0.02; 0.12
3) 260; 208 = -0.18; -0.34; 0.06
